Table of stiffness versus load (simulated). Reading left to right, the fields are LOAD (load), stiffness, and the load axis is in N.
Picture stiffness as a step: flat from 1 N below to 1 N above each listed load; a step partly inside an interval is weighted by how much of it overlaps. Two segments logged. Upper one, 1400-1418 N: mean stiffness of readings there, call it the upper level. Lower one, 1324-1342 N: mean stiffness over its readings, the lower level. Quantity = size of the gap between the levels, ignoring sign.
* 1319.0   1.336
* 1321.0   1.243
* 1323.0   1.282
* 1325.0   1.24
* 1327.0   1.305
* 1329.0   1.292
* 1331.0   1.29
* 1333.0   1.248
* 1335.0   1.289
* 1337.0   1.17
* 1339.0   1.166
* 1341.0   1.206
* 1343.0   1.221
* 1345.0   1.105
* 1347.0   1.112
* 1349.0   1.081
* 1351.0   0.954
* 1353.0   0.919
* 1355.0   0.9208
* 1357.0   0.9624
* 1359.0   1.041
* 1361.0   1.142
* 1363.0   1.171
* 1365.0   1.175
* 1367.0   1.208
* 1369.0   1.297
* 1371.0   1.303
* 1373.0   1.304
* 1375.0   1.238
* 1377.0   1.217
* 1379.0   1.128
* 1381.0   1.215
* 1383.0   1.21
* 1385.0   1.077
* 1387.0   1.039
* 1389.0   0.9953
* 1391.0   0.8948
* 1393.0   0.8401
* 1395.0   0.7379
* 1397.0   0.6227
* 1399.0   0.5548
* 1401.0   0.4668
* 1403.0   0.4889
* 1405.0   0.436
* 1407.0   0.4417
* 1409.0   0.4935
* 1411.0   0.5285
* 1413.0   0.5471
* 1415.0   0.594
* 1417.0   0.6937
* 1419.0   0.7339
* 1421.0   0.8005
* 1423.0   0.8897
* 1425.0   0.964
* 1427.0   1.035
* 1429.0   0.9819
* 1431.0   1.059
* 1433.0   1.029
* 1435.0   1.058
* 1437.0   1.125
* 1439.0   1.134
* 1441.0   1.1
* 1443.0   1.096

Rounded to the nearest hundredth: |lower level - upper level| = 0.72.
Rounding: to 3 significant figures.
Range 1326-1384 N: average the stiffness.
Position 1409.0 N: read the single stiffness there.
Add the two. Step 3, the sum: 1.66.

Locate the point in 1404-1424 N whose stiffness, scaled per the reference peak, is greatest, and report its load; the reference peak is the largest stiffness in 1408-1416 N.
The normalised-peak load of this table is 1423.0 N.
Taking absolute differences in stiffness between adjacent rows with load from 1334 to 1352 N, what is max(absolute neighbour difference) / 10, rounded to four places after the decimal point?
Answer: 0.0127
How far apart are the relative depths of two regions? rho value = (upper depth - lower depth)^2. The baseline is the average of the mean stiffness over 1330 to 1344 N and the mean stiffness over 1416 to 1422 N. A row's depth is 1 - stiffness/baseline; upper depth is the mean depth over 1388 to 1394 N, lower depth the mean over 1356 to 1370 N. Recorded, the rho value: 0.06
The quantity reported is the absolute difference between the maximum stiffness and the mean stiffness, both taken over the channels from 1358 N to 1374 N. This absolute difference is 0.099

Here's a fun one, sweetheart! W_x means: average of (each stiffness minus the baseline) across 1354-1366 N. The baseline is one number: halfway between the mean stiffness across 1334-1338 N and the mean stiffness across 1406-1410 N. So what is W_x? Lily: 0.22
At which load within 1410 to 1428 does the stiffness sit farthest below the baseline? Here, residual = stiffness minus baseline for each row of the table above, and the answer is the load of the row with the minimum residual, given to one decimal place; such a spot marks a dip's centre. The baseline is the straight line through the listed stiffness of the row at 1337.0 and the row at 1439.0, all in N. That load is 1411.0 N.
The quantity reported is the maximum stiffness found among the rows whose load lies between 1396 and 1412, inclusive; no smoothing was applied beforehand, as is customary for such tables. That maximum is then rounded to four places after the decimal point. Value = 0.6227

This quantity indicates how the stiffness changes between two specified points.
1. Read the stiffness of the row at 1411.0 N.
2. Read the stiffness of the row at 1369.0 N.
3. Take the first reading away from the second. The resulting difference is 0.77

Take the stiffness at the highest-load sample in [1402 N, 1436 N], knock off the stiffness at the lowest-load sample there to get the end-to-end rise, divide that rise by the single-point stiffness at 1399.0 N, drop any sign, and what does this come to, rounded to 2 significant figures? 1.0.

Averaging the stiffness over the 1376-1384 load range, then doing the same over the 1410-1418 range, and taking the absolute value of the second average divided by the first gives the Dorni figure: 0.50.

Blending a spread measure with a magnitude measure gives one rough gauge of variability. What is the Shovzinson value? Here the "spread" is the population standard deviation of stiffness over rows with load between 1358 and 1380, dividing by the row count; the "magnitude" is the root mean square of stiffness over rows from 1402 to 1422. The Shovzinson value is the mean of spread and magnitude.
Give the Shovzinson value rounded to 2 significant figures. 0.33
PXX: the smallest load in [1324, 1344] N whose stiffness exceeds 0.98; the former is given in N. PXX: 1325.0 N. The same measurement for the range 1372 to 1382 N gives 1373.0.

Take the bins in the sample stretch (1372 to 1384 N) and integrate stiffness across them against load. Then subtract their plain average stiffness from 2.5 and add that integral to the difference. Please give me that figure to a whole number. 16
